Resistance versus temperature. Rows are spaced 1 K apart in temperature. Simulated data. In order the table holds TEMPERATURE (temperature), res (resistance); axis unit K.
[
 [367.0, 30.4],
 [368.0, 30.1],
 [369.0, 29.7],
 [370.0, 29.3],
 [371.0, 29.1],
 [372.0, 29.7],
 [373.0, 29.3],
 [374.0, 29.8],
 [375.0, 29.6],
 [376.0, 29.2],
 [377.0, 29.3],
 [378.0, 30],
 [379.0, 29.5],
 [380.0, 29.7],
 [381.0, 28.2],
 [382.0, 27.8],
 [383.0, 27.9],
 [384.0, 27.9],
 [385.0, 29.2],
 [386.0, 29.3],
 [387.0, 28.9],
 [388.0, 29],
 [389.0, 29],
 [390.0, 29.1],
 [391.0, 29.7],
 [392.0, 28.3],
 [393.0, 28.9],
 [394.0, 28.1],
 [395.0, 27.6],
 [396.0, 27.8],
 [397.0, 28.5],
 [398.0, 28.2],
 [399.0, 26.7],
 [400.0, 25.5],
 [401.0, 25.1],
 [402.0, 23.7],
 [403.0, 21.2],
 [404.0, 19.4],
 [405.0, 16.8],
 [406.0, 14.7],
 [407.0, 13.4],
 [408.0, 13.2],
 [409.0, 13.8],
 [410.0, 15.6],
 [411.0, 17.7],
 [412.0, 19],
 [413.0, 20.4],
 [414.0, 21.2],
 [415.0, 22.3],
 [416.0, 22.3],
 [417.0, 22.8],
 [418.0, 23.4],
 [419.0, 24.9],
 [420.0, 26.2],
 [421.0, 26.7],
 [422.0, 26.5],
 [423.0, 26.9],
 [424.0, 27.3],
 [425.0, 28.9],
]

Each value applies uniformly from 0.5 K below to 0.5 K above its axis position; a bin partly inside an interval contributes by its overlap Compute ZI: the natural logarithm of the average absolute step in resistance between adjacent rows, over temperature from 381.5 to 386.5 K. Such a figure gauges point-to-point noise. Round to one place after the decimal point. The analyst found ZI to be -1.0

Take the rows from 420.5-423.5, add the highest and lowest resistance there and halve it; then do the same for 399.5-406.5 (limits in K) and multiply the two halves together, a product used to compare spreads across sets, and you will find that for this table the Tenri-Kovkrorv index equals 537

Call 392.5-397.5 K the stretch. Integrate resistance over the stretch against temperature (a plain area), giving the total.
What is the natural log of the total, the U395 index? 4.95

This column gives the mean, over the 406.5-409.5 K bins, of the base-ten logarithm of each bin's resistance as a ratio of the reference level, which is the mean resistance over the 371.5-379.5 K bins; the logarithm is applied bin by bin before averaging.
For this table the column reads -0.34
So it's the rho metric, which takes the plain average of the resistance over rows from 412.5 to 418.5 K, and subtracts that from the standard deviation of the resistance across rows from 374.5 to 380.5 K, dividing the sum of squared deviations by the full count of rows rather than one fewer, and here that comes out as -21.8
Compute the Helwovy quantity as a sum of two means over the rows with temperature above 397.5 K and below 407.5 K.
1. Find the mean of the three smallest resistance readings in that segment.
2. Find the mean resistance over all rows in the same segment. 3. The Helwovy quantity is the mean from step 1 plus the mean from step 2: 36.4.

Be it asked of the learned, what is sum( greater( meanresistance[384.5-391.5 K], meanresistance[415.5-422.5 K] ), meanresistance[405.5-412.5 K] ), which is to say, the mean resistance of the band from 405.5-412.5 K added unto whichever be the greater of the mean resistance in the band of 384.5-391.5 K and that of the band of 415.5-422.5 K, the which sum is 45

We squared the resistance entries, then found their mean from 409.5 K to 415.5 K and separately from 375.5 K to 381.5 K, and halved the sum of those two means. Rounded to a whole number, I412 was 620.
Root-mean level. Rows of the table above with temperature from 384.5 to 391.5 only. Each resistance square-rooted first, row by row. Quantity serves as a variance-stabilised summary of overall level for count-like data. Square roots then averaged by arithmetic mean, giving 5.4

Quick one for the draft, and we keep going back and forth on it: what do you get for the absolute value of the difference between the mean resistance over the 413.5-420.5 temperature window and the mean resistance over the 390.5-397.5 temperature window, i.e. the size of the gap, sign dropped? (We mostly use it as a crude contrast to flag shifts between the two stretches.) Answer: 5.1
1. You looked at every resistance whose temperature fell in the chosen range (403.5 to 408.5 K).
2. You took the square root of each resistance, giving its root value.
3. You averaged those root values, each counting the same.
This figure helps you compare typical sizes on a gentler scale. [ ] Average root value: 3.9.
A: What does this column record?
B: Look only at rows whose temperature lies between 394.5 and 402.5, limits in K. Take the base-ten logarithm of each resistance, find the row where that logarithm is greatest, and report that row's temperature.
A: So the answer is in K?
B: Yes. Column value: 397.0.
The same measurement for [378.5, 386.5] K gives 380.0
